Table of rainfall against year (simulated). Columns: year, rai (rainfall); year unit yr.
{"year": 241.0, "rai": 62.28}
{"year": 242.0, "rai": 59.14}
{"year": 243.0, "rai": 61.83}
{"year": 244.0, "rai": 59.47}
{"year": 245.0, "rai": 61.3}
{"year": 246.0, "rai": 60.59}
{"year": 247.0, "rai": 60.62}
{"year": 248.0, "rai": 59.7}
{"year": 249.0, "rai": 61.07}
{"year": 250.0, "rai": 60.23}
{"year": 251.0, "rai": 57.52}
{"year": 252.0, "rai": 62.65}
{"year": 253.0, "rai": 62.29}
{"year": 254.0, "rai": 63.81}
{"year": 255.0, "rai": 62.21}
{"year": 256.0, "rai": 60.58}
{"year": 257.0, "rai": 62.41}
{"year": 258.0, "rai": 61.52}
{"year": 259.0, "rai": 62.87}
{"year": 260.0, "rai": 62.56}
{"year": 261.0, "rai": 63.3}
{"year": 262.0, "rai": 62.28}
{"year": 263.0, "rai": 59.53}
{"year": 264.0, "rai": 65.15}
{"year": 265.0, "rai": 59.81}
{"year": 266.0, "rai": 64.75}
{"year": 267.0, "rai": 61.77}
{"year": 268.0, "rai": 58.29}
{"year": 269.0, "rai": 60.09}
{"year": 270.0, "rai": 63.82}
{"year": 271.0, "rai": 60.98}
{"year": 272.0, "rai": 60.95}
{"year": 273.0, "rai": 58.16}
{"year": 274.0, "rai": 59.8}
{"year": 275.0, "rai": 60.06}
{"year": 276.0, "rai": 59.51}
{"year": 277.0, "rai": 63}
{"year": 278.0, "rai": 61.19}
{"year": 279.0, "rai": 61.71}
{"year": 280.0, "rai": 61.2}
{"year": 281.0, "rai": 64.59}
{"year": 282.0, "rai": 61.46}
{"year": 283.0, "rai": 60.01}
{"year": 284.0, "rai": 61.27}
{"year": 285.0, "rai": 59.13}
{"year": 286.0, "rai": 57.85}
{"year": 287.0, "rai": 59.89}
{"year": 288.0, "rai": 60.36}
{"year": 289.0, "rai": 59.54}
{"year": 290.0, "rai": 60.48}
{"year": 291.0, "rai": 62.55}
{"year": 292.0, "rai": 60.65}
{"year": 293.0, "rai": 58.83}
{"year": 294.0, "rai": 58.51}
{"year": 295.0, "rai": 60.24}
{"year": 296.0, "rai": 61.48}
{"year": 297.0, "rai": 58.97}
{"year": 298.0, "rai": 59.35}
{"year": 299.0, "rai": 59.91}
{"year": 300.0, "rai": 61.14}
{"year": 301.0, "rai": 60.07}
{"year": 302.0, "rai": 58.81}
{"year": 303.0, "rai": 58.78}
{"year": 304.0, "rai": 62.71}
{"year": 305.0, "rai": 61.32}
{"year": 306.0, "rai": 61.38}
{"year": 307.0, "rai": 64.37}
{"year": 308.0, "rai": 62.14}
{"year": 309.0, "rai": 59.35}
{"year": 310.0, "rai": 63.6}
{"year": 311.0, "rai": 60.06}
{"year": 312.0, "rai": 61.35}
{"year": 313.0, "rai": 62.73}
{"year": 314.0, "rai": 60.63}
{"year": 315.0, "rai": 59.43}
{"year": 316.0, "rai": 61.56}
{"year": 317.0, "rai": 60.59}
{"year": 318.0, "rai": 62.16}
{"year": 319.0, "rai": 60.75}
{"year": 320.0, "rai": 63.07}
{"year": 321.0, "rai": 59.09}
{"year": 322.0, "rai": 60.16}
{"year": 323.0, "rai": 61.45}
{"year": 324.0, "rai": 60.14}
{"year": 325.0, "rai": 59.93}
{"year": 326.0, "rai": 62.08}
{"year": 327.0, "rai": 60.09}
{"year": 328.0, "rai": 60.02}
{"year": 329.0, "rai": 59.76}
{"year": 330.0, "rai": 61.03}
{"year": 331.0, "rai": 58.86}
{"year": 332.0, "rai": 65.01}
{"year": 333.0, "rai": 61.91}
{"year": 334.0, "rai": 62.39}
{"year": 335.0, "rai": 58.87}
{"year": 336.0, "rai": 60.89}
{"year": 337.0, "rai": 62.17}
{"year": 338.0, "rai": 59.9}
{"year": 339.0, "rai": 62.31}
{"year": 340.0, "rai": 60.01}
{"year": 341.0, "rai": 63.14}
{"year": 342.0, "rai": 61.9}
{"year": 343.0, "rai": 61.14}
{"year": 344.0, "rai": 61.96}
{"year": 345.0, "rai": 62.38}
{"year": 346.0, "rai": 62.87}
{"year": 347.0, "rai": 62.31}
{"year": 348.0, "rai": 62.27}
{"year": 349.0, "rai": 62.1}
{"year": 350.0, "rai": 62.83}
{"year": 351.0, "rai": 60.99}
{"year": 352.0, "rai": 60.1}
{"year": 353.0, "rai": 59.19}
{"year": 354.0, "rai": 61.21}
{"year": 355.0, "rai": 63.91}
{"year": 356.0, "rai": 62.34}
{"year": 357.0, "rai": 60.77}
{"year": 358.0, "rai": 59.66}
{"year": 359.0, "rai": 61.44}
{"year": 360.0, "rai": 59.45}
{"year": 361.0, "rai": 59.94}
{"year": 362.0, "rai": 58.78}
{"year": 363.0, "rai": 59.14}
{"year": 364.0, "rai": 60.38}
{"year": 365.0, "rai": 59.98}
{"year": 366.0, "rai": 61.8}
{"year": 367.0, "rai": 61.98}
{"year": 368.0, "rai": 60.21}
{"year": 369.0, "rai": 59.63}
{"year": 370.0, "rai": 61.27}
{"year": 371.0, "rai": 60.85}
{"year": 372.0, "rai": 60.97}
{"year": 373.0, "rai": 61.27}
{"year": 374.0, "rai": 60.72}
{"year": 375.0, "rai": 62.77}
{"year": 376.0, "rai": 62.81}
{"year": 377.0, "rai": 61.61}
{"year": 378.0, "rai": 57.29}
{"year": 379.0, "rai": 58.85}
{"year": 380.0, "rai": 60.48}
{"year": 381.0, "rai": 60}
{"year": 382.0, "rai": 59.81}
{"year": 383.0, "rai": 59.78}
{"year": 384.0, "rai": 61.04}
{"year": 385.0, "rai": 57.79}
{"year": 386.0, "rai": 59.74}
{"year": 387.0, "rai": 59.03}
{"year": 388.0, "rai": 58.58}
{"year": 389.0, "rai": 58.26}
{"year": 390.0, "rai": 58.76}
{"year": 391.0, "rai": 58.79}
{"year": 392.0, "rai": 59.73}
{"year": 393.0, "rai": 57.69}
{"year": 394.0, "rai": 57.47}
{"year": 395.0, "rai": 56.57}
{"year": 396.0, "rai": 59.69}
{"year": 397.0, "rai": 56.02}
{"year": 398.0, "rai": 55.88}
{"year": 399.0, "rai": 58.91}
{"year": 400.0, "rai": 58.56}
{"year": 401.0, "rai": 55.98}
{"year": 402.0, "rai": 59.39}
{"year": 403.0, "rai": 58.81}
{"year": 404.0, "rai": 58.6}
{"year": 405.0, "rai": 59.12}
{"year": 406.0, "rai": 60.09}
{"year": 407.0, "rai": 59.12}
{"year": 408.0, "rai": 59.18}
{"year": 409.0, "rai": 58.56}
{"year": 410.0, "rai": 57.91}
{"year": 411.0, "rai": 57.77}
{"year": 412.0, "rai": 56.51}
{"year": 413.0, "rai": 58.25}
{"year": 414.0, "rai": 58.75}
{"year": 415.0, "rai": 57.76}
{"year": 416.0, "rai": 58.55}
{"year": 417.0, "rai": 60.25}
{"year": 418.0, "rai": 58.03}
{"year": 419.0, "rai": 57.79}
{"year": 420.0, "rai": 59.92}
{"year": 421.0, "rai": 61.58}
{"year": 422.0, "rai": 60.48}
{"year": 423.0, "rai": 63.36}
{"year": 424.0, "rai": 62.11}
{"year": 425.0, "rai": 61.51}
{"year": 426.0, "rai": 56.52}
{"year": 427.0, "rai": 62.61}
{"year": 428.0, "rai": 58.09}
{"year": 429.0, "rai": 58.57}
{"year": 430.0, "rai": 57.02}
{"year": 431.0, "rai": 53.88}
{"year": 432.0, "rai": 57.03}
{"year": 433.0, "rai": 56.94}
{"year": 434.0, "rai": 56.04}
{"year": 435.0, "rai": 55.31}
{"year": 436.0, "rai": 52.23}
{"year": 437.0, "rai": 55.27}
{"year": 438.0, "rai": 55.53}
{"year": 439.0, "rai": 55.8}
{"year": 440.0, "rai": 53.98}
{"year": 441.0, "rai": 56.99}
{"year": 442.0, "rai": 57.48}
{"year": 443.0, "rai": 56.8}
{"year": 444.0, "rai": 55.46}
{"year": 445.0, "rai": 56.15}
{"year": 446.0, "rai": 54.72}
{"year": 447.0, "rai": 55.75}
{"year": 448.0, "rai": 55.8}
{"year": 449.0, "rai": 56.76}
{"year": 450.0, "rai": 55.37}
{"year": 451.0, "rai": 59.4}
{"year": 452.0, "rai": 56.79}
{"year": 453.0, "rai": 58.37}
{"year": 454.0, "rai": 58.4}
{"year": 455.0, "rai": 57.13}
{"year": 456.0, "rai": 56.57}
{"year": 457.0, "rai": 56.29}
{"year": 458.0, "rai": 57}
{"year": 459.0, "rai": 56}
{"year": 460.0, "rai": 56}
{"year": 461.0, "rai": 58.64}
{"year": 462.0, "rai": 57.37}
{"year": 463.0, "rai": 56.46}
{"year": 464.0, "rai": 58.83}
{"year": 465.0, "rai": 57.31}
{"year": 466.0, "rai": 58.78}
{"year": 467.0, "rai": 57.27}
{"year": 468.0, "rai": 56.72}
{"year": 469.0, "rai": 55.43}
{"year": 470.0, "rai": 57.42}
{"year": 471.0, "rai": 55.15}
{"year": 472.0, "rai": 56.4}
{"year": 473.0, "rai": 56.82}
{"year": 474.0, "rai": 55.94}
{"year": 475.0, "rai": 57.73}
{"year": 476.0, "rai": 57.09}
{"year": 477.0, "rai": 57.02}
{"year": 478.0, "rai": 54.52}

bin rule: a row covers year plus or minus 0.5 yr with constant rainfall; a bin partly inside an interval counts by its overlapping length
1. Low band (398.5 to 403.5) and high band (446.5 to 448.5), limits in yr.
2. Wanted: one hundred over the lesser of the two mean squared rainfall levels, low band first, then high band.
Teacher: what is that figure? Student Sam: 0.0321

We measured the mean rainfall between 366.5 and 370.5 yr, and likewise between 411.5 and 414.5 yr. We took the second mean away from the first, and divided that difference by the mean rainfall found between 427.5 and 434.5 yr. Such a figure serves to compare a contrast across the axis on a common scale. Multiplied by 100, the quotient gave 5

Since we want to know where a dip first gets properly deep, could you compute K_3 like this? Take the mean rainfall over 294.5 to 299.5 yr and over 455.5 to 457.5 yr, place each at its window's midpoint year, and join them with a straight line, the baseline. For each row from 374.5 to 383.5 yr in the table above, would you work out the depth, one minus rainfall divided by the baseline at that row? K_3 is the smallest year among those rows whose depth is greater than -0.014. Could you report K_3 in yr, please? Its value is 378.0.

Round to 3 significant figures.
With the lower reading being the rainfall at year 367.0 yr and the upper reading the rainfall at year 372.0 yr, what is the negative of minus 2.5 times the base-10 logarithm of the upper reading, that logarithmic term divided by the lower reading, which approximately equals 0.0720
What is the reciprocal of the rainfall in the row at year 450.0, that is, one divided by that 0.0181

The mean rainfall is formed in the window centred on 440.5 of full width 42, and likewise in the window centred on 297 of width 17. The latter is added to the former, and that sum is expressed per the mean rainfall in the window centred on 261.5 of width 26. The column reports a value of 1.911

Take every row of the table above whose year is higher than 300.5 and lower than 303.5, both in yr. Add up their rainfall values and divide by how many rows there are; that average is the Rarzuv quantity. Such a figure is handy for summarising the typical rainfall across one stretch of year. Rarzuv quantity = 59.2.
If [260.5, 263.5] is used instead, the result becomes 61.7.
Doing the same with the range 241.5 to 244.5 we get 60.1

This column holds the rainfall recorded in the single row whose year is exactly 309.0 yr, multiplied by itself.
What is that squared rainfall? 3522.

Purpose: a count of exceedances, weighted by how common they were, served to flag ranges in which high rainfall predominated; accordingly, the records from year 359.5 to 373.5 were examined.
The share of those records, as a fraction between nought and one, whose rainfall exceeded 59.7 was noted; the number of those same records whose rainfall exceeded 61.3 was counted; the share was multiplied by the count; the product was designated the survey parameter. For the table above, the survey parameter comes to 1.4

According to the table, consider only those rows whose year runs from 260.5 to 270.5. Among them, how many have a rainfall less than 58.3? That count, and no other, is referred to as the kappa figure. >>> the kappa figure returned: 1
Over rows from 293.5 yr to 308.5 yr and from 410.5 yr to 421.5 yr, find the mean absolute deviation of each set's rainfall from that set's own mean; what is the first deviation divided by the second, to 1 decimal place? 1.3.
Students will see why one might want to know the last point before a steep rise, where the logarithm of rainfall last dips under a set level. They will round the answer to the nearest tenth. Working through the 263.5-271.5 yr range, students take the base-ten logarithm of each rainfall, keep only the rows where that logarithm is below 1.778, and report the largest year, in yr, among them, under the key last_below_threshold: 268.0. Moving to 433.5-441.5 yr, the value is 441.0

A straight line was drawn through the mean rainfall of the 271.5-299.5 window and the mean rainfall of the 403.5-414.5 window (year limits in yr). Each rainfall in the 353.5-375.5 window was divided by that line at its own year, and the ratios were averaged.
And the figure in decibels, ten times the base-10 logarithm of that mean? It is 0.119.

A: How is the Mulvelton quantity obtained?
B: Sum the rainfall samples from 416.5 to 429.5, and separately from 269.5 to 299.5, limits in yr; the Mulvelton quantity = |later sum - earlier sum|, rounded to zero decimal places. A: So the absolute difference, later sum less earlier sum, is 1035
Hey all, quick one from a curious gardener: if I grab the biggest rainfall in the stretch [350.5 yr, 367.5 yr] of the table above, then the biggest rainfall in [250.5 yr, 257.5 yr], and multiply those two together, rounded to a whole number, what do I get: 4078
